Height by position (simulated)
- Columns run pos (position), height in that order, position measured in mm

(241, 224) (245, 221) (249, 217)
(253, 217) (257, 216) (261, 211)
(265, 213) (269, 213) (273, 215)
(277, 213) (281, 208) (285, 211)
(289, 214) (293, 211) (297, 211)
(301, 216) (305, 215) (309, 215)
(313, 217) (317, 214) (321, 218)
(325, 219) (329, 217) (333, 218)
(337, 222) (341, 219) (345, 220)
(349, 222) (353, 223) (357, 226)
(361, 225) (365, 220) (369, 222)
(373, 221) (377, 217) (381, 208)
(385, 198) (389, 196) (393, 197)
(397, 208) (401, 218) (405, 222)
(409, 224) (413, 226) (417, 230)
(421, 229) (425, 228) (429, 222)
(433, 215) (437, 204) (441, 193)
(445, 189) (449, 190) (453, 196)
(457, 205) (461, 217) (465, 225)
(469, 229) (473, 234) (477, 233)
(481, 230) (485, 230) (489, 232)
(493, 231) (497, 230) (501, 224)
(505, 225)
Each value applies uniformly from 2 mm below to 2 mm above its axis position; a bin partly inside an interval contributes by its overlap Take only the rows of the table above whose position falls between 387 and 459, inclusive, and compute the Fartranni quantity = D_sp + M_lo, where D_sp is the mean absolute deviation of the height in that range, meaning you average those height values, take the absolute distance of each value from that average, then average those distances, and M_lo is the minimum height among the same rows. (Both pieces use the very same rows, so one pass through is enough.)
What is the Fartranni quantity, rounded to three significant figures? 202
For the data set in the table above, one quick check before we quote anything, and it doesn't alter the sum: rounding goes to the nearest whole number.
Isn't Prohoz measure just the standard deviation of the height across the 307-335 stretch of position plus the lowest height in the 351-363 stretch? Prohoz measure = 225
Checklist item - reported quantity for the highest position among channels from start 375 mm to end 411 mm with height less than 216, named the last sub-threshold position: 397 mm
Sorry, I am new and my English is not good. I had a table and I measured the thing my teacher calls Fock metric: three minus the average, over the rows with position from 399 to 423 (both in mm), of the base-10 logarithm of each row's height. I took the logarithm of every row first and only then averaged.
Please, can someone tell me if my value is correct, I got 0.648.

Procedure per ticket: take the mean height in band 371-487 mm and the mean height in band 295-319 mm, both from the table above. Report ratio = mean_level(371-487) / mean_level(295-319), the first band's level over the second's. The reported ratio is 1.00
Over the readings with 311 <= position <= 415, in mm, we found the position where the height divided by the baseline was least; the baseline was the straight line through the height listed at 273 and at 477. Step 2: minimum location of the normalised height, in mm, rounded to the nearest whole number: 389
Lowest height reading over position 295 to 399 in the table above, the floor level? 196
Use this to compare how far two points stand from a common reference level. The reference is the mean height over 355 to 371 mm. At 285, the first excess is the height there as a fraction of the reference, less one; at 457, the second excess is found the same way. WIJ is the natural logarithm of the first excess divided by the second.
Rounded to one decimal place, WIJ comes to -0.4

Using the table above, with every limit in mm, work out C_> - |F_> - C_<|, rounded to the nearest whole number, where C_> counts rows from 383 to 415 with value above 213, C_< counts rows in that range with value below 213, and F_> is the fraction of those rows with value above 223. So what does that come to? 0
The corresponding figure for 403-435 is 7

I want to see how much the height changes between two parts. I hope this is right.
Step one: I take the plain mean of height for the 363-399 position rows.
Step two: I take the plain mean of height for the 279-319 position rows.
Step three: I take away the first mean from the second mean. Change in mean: 4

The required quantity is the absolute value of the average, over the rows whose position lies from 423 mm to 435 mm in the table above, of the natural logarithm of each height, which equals 5.40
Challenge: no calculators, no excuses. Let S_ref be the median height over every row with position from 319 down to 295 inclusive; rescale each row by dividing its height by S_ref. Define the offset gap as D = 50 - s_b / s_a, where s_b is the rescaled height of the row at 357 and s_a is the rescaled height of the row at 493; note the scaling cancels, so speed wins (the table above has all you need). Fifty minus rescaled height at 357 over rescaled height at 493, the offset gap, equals 49.0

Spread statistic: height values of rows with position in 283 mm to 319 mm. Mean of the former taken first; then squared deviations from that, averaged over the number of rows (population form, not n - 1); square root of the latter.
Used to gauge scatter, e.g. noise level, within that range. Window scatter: 2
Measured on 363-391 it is 10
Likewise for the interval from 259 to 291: 2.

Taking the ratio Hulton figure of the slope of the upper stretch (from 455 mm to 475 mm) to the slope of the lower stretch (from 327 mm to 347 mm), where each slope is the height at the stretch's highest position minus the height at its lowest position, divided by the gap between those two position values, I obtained 10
